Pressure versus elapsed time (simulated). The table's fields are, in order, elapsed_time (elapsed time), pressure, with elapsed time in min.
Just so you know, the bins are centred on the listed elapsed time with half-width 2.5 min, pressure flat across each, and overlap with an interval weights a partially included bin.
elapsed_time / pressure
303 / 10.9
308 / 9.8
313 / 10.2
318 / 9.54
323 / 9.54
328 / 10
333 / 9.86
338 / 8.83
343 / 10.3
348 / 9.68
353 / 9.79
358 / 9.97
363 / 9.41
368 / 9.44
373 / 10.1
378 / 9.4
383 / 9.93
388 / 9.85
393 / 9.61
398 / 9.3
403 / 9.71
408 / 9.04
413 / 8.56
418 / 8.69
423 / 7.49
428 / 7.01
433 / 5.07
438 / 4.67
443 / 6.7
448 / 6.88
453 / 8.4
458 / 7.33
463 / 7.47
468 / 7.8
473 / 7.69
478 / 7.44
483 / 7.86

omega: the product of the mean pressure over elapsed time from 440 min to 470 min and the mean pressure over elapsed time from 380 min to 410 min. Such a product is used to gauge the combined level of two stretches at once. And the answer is 71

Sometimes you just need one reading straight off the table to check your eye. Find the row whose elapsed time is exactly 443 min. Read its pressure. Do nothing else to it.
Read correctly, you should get 6.7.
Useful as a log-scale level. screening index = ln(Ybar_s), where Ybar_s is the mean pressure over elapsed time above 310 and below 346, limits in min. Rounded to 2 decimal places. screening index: 2.28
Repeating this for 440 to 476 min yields 2.01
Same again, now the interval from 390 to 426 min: 2.19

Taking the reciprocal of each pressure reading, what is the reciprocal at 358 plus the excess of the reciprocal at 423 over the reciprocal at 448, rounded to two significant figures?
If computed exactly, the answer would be 0.088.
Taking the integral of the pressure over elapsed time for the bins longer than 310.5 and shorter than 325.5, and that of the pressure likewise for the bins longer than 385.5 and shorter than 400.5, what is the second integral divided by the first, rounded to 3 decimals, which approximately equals 0.982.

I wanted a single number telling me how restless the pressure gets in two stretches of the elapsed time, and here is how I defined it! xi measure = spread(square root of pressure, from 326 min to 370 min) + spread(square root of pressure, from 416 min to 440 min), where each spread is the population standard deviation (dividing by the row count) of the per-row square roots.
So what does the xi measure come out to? 0.36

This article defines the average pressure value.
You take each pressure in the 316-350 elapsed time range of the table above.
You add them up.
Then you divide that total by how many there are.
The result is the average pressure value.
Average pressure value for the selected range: 9.68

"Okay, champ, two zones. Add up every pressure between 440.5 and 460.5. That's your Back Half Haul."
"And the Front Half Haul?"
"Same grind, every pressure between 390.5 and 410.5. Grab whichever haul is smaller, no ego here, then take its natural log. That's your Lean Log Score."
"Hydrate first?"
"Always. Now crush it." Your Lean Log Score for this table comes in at 3.4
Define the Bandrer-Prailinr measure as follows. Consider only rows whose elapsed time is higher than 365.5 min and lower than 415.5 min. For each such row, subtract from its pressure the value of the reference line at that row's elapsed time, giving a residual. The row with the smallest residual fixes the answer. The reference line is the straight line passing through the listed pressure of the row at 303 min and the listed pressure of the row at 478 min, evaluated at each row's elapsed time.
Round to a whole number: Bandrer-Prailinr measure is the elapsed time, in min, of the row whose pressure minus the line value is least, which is 368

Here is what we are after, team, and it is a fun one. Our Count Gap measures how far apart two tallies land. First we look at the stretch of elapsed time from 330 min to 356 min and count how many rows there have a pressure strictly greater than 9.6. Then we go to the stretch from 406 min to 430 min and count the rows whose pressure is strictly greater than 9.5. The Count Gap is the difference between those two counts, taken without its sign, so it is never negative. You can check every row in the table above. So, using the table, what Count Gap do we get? 4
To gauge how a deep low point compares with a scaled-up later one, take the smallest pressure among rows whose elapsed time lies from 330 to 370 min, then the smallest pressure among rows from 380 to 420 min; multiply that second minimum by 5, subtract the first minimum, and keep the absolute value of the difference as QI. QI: 34.0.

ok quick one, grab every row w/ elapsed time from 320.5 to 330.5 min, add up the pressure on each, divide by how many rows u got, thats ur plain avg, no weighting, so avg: 9.8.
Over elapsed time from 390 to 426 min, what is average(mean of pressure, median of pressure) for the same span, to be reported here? 9.0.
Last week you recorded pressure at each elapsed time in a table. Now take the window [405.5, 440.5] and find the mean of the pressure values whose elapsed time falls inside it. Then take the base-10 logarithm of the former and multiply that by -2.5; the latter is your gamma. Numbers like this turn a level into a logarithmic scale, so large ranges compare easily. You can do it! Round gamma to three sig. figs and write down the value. -2.15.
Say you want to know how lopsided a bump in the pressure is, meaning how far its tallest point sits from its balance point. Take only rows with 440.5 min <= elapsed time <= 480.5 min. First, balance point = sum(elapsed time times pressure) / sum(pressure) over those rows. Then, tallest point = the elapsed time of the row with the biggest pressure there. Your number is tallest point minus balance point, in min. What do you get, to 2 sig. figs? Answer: -7.8 min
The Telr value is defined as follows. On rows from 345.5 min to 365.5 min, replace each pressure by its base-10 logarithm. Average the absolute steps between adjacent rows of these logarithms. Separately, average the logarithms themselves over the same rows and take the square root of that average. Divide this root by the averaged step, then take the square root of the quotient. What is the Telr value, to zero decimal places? 9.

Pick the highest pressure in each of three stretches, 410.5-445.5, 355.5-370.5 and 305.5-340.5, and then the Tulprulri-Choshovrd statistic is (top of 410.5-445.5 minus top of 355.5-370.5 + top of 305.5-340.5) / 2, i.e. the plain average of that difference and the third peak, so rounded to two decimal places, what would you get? 4.46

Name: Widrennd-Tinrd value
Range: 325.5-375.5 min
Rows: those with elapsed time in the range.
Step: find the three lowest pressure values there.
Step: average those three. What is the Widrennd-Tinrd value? 9.2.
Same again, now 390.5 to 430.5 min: 7.7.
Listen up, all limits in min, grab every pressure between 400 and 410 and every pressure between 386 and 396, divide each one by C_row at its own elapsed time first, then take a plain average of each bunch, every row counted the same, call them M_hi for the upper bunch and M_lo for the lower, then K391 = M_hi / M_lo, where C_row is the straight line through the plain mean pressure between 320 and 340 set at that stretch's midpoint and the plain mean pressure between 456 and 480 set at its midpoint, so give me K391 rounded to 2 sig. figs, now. 0.99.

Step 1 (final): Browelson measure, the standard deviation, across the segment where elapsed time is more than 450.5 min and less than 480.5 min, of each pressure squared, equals 6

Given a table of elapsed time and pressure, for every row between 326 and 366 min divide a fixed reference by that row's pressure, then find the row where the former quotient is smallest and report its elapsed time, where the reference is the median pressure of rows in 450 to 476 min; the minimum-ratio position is 343 min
